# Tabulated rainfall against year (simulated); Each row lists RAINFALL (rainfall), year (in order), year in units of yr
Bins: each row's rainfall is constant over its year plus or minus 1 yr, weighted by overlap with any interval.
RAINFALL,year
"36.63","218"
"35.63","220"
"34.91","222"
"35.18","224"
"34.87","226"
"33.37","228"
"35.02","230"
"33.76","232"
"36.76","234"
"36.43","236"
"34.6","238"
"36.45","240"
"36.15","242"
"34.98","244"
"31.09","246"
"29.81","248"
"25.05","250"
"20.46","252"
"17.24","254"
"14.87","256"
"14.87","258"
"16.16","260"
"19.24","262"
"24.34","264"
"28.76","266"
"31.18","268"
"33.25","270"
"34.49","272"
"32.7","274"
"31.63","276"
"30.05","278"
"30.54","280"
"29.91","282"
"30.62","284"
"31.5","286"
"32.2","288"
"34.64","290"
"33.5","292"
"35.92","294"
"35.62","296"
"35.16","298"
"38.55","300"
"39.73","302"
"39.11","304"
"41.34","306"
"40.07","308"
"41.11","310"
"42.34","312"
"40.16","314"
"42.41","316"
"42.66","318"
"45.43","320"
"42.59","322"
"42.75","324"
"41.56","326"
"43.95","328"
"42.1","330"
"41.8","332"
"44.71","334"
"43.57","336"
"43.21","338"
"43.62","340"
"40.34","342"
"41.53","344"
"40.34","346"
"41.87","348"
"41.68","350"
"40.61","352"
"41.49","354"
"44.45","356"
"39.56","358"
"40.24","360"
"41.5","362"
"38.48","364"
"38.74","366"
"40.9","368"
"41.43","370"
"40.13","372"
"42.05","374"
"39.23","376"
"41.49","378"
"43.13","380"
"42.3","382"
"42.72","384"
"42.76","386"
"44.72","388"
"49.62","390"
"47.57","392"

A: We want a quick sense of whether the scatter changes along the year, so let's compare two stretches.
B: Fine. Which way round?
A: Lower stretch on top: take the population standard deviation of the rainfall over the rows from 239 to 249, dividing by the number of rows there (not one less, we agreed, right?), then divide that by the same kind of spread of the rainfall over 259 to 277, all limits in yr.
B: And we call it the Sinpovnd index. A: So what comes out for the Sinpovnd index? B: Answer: 0.4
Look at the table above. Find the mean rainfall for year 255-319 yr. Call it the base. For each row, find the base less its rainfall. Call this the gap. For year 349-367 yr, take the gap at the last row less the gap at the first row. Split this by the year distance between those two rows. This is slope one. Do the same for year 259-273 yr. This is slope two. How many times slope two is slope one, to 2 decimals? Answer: -0.12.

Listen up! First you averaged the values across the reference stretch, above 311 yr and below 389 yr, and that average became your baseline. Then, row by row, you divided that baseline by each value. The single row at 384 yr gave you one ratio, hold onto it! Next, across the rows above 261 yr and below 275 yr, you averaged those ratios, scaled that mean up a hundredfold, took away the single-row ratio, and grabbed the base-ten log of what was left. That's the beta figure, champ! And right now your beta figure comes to 2.17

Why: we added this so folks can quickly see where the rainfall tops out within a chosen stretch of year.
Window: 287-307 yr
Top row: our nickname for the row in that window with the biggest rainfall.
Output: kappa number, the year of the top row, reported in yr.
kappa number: 306 yr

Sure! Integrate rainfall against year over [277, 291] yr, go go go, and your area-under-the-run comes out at 439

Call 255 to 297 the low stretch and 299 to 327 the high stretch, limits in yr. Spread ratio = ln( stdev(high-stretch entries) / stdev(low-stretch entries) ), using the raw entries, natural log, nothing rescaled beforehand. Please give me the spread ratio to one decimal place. -1.3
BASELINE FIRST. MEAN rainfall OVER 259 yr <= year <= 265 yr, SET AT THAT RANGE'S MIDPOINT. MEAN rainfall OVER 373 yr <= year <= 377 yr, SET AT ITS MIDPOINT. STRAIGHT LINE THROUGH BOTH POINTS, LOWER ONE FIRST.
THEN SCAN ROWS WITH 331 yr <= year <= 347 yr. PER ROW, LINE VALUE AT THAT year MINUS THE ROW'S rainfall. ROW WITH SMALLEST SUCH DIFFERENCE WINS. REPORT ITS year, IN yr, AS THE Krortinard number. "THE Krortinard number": 334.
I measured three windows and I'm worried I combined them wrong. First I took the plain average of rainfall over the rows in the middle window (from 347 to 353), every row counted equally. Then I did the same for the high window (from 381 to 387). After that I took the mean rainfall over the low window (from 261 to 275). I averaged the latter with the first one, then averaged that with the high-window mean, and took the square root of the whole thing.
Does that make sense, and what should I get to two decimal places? 6.24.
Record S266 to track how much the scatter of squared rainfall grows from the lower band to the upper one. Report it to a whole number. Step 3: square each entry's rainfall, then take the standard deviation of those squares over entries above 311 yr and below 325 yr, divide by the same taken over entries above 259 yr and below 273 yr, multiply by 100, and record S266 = 36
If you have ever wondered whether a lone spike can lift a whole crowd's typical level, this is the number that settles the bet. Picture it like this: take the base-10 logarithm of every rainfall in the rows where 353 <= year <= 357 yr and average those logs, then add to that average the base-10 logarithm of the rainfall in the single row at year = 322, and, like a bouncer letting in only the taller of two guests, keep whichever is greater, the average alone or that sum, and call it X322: 3.26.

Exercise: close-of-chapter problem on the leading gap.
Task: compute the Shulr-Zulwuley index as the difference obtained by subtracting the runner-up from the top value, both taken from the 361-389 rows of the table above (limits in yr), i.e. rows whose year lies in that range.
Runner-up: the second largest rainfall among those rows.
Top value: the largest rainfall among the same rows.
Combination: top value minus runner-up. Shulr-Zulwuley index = 1.59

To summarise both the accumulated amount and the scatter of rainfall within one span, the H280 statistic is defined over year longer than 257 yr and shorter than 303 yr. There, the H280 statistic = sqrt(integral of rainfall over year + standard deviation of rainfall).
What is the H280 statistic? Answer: 38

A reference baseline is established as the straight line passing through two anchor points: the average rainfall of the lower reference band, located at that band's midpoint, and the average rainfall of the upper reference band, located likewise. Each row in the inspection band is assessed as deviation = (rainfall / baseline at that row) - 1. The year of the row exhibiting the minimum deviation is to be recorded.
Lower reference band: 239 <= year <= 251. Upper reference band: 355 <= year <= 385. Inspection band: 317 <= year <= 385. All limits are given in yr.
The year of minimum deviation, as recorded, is 376 yr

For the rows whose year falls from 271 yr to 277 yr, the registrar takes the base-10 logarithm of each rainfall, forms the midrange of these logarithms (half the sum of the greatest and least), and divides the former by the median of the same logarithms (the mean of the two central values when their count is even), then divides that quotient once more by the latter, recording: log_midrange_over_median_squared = 0.66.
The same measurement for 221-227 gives 0.65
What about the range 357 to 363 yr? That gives 0.62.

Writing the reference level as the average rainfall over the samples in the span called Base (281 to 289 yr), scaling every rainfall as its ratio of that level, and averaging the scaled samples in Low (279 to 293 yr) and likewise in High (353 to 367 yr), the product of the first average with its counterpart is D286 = 1.3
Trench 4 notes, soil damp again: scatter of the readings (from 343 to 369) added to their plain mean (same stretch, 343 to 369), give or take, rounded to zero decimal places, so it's 42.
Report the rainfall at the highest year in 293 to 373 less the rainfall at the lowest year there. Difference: 4.2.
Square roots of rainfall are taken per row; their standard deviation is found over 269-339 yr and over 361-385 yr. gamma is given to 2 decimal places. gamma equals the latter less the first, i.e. -0.29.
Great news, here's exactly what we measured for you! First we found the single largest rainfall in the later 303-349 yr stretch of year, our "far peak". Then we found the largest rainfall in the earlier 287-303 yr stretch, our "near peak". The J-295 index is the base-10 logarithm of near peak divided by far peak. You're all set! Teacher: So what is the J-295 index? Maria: -0.058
